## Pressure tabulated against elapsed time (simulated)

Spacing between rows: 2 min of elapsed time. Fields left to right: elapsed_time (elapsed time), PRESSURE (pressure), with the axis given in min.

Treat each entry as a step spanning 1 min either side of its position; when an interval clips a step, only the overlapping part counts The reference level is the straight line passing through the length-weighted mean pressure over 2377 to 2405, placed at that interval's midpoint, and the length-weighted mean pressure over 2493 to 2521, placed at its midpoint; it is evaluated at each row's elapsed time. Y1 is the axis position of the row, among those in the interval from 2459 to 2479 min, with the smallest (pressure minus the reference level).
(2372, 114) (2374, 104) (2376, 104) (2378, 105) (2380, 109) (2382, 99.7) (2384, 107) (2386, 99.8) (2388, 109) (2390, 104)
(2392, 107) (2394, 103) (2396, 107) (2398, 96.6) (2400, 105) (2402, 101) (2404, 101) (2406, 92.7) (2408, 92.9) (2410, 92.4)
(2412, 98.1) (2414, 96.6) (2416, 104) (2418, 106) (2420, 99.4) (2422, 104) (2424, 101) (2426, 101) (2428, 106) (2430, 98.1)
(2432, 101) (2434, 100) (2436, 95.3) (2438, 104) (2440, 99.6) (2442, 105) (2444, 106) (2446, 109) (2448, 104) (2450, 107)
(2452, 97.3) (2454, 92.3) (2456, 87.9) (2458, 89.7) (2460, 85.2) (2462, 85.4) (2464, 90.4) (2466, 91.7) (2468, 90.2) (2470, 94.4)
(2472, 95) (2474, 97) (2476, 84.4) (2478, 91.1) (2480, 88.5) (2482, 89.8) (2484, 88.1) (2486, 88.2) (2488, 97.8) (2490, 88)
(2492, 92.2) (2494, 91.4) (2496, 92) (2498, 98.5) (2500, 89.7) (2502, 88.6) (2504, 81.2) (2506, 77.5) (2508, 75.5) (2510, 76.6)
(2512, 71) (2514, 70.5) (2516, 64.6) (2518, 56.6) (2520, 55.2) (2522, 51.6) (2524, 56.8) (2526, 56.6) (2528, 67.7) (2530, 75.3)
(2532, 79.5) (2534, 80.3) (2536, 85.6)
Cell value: 2460 min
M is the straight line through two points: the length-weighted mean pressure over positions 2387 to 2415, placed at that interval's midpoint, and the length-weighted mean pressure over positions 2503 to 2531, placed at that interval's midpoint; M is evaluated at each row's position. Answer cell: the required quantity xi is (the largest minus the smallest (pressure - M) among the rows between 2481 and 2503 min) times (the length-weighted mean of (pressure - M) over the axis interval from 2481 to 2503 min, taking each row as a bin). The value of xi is 248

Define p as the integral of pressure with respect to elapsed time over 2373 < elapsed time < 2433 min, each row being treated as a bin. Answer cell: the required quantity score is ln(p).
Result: 8.7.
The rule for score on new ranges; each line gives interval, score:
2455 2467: 7.0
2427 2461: 8.1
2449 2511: 8.6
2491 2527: 7.9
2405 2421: 7.4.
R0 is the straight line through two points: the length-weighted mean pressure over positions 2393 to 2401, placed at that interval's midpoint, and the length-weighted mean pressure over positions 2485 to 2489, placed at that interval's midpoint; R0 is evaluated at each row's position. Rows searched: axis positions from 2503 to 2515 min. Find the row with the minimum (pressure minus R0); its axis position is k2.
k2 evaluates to 2514 min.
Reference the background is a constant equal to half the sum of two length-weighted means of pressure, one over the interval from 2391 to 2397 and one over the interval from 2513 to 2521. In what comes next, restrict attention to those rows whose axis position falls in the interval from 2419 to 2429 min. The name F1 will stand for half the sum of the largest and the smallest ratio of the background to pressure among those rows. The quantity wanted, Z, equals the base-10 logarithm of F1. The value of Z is -0.09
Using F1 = 0.816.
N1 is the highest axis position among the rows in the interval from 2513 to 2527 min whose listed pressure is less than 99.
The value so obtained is 2526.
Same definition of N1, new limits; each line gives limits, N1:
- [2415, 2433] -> 2430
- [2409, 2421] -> 2414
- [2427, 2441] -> 2436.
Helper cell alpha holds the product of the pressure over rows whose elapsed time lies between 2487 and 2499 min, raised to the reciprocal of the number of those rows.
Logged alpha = 93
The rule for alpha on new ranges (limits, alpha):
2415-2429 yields 103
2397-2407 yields 99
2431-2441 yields 100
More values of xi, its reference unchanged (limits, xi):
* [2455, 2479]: 140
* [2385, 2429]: 50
